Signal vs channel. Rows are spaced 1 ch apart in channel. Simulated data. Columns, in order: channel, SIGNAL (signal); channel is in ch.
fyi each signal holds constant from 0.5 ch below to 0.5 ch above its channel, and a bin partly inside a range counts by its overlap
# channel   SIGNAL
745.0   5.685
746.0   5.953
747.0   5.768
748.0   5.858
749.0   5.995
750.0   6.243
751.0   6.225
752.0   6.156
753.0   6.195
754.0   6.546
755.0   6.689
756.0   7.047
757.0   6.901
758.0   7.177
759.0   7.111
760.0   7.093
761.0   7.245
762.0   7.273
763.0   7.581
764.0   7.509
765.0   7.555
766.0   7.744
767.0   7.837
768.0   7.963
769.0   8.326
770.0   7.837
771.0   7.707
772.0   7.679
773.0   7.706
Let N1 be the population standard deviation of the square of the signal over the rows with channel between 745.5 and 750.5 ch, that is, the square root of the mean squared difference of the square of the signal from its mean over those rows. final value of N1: 1.9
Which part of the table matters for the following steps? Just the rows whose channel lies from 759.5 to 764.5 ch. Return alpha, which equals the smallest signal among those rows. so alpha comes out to 7.093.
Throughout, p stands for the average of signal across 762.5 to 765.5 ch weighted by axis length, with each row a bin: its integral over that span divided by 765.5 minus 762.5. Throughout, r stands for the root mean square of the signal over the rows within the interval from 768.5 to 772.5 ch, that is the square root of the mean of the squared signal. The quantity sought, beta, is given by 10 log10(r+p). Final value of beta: 11.9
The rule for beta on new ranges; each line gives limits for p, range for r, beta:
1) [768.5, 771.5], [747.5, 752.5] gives 11.5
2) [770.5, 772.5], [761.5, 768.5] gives 11.9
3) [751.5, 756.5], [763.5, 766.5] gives 11.5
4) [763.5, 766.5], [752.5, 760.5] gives 11.6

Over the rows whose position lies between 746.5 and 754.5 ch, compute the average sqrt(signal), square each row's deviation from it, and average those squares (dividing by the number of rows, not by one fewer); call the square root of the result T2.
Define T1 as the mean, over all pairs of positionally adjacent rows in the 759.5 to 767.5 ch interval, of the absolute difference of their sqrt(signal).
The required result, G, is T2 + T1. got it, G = 0.070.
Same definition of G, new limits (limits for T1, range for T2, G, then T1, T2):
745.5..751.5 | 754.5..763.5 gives 0.072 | 0.028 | 0.044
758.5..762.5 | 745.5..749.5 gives 0.030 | 0.012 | 0.018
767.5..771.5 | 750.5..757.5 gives 0.123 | 0.058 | 0.065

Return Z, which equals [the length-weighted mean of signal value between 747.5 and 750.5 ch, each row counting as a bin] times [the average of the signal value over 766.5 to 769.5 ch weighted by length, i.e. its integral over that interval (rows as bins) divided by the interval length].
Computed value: 49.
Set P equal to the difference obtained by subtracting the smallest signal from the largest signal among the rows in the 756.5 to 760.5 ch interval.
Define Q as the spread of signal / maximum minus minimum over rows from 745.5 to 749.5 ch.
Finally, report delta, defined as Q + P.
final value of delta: 0.50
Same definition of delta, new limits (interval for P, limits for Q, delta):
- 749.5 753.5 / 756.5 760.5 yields 0.36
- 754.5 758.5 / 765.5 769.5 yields 1.07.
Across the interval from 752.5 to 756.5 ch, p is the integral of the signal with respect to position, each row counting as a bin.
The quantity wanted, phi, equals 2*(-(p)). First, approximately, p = 26.5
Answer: -53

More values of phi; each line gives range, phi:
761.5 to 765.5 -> -60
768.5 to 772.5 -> -63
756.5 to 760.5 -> -57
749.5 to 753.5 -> -50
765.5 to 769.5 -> -64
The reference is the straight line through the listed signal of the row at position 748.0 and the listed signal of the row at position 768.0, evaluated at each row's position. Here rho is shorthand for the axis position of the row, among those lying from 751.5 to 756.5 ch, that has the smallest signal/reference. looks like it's 753.0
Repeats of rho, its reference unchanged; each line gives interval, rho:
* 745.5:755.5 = 753.0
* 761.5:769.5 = 765.0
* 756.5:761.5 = 760.0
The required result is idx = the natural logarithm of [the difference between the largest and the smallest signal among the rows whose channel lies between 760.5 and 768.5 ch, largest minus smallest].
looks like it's -0.3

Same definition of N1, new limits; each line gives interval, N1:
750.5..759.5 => 5.2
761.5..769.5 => 4.7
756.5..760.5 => 1.4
